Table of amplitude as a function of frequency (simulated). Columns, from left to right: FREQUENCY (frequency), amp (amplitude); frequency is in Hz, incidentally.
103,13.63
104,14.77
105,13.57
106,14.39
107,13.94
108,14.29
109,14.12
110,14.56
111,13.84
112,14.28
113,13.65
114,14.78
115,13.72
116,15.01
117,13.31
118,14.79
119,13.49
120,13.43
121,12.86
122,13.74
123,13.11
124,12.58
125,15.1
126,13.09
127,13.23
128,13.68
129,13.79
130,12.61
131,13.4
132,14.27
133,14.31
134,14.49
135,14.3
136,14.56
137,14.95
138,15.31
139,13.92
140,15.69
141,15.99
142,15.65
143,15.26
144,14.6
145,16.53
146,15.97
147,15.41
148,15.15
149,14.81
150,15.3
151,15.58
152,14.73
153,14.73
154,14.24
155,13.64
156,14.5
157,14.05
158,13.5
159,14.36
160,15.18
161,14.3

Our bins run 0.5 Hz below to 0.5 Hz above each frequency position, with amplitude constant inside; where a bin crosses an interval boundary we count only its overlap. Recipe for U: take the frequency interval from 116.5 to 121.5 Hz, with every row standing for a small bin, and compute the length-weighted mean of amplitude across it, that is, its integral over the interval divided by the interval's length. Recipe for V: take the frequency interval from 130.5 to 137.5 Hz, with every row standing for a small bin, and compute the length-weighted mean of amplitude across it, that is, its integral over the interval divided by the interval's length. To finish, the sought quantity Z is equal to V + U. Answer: 27.9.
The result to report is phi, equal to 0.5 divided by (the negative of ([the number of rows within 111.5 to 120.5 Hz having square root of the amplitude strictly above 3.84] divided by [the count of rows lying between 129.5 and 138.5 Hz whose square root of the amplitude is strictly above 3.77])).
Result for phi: -1.2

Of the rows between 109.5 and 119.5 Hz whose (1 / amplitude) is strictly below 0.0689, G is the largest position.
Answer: 118 Hz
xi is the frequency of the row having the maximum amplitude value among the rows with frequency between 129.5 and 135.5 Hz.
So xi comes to 134 Hz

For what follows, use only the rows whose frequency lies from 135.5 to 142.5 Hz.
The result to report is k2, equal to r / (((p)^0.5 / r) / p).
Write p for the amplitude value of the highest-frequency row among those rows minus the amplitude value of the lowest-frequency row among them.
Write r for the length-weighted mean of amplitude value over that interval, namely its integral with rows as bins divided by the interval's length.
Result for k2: 240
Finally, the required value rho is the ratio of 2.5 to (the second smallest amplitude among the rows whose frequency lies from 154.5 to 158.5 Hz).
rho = 0.183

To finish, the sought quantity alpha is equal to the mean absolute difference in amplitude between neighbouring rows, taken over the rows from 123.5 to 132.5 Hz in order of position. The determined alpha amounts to 1.01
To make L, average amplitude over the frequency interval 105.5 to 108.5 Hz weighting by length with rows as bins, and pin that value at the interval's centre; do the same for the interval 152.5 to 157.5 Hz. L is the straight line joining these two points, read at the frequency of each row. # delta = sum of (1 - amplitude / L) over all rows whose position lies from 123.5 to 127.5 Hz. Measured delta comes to 0.20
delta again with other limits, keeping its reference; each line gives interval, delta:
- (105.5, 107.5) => 0.01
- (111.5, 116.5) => -0.03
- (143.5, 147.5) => -0.39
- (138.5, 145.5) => -0.57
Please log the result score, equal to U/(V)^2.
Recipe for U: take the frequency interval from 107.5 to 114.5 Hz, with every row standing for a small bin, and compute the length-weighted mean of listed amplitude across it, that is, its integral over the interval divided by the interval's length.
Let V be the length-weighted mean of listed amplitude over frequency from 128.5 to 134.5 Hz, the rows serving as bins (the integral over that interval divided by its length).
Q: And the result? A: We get 0.075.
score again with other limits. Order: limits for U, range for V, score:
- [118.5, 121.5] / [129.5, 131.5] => 0.078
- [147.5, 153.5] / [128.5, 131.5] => 0.086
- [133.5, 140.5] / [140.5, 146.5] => 0.060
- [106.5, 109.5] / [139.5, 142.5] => 0.057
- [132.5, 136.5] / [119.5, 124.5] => 0.083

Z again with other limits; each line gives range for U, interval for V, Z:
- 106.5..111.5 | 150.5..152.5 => 29.3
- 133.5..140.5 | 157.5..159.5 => 28.7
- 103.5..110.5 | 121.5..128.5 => 27.7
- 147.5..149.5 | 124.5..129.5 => 28.8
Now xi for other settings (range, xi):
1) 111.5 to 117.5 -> 116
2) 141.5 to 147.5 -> 145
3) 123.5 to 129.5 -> 125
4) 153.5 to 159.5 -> 156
